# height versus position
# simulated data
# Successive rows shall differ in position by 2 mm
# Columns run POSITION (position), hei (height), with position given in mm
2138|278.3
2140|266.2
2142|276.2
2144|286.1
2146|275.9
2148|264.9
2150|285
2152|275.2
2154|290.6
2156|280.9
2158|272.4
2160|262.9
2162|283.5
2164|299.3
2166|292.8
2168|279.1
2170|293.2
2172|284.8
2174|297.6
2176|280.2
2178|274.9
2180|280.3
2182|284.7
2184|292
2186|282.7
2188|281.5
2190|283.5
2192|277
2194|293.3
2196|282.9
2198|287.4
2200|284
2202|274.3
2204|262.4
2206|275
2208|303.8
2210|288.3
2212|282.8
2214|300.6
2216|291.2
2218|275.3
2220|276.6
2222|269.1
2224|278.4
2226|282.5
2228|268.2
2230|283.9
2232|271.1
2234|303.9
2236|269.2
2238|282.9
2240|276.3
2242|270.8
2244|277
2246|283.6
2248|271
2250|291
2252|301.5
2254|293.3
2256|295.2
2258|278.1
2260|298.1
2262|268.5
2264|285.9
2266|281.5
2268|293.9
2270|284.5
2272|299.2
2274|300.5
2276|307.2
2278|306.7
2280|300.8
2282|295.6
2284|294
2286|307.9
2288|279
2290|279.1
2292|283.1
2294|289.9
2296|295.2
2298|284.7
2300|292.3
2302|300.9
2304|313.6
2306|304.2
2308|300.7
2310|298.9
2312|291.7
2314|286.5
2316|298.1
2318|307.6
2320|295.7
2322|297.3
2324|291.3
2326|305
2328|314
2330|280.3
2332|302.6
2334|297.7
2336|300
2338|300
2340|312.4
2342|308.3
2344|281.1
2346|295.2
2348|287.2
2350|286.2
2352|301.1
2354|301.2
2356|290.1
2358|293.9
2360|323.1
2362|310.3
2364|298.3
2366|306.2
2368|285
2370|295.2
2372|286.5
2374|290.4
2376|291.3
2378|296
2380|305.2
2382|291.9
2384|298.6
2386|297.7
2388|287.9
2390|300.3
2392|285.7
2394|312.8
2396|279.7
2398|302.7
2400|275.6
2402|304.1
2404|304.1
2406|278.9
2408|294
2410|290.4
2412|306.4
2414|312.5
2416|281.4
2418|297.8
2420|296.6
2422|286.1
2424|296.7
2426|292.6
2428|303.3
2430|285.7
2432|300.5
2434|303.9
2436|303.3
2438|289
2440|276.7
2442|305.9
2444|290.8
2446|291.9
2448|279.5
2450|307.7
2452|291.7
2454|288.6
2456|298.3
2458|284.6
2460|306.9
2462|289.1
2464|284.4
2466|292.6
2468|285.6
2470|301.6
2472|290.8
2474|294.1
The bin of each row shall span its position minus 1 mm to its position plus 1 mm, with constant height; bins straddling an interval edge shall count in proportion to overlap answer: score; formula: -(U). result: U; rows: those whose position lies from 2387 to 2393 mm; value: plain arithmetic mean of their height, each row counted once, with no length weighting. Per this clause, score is -291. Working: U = 291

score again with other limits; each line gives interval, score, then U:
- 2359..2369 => -305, 305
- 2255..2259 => -287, 287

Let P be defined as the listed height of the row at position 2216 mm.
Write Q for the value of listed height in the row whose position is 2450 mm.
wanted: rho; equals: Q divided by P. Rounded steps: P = 291.2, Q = 307.7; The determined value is 1.057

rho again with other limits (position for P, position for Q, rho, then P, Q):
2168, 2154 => 1.041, 279.1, 290.6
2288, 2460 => 1.100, 279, 306.9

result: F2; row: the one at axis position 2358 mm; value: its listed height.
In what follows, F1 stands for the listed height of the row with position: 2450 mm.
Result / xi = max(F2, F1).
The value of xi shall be 308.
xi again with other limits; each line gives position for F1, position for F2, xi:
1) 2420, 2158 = 297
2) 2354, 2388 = 301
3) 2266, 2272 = 299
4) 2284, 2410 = 294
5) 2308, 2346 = 301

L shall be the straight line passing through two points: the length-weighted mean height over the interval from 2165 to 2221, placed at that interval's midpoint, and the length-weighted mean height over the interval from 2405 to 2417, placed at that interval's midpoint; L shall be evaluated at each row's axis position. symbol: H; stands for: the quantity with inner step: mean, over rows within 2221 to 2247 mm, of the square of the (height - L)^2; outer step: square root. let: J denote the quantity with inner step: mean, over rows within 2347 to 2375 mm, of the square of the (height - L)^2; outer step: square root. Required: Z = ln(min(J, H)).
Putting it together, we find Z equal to 5.27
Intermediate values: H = 194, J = 287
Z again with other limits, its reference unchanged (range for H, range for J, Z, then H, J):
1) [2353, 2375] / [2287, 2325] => 5.16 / 323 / 174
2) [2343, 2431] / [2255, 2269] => 5.00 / 199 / 149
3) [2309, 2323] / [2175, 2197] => 3.74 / 129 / 42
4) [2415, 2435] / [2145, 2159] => 4.27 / 72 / 128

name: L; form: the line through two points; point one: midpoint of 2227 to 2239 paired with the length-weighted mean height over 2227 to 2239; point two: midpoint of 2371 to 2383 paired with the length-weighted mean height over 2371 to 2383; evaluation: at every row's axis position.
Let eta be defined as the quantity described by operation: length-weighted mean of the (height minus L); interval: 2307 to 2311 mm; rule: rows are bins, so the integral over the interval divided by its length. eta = 13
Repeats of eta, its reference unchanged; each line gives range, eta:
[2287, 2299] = 0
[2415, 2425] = -6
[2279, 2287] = 15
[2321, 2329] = 13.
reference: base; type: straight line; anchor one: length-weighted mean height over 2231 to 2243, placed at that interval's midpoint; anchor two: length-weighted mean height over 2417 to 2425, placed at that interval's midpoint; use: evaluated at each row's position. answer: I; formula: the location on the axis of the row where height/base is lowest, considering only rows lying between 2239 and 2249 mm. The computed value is 2248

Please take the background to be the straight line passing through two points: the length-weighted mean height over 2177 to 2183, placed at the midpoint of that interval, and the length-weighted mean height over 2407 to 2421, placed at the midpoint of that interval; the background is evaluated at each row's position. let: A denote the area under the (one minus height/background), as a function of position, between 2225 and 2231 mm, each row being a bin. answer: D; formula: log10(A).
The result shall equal -0.95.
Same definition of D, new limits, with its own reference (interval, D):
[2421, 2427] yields -0.92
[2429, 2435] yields -1.48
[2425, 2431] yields -1.08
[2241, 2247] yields -0.80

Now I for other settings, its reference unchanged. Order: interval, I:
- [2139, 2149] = 2148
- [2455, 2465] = 2464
